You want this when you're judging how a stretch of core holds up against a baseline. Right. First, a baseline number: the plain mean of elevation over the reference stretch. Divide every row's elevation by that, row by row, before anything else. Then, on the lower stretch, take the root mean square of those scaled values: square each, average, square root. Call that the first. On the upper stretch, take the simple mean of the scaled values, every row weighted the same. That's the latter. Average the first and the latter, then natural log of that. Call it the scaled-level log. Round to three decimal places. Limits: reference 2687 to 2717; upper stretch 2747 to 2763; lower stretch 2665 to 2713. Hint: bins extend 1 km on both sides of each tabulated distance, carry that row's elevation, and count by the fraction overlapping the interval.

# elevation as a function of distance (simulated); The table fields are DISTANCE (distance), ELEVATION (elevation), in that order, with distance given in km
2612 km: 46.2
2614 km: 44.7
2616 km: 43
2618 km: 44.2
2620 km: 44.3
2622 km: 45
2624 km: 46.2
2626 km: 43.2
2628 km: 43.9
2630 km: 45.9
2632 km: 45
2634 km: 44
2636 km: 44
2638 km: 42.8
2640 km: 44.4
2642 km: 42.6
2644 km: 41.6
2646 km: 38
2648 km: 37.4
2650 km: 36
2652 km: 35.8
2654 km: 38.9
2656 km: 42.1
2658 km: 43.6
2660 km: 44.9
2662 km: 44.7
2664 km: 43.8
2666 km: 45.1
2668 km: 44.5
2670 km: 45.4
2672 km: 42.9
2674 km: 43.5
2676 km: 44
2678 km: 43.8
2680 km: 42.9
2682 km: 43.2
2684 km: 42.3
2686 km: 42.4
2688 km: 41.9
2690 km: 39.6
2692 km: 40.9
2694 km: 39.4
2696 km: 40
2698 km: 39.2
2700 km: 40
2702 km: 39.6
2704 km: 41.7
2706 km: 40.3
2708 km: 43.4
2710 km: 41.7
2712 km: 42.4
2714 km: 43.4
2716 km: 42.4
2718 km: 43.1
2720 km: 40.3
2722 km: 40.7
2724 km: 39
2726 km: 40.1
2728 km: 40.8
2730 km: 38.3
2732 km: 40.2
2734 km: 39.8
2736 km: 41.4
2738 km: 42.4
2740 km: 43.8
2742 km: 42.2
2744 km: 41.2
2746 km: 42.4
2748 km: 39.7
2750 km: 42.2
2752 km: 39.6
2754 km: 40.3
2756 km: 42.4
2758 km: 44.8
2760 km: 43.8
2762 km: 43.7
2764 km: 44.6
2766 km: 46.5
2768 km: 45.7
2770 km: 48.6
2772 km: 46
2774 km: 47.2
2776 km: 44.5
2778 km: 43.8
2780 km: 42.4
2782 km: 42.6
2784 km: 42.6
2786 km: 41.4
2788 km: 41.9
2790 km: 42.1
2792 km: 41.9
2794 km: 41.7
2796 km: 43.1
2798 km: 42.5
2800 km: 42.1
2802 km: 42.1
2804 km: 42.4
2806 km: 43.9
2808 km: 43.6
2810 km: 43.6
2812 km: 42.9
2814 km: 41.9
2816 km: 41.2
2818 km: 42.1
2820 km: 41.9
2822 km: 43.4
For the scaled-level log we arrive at 0.025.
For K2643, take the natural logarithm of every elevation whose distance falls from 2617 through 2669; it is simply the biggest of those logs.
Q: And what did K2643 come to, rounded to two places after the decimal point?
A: 3.83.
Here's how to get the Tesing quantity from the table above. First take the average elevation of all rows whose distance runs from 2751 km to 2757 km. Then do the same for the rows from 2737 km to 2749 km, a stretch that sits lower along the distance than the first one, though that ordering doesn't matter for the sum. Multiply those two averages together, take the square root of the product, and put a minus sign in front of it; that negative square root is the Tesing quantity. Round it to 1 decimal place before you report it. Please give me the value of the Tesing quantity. -41.4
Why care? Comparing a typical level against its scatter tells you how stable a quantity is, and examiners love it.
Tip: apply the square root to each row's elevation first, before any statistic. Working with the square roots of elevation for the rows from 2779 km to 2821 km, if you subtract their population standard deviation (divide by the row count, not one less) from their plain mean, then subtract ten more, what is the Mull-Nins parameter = -3.54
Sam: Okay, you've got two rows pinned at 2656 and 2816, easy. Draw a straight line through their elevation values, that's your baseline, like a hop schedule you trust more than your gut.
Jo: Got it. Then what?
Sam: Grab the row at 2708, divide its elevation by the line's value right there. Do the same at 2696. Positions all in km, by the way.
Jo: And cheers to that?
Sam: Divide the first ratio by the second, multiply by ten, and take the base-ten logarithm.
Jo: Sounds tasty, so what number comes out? 1.036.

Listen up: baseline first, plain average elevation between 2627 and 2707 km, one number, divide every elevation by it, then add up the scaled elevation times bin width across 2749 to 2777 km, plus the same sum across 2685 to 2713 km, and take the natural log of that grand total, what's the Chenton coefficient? 4.04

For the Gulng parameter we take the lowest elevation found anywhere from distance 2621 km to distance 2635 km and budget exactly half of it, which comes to 21.6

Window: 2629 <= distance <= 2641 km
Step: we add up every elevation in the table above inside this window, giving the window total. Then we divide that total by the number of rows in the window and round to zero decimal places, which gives 44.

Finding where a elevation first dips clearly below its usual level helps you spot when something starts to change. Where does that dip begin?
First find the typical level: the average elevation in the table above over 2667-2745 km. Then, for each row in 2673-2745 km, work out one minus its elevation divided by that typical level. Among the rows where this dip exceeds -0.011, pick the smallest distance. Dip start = 2688 km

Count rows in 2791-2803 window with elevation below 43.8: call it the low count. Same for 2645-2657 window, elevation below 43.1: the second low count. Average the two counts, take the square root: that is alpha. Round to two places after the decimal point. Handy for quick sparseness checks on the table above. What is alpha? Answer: 2.45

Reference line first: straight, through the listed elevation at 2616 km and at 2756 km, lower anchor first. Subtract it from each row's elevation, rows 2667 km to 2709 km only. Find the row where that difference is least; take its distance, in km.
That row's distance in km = 2698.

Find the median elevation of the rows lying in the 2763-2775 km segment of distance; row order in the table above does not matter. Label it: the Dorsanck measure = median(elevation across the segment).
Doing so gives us 46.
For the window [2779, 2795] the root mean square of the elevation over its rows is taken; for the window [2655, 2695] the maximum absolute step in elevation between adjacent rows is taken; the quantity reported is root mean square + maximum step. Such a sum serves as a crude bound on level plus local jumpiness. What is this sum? 44.6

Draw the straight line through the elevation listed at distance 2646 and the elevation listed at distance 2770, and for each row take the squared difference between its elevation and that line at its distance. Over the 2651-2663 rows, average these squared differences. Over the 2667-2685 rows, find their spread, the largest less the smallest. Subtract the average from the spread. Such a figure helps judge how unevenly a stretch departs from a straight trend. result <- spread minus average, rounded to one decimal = 10.9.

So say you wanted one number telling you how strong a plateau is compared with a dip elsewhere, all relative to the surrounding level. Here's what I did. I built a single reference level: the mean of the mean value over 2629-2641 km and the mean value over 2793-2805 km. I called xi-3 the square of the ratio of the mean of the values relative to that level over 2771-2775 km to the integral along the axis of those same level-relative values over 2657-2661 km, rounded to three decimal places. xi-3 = 0.069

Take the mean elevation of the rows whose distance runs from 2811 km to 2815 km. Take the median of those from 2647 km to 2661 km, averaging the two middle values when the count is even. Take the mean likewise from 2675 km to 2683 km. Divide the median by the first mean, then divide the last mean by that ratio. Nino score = 47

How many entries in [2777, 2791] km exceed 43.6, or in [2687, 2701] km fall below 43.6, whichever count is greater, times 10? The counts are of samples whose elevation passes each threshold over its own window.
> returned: 70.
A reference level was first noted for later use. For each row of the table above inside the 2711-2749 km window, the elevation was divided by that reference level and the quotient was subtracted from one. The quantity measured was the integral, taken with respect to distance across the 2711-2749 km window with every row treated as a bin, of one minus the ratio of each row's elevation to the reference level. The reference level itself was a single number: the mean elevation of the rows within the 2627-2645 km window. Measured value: 2.2 km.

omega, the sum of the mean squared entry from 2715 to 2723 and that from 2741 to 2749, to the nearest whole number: 3447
